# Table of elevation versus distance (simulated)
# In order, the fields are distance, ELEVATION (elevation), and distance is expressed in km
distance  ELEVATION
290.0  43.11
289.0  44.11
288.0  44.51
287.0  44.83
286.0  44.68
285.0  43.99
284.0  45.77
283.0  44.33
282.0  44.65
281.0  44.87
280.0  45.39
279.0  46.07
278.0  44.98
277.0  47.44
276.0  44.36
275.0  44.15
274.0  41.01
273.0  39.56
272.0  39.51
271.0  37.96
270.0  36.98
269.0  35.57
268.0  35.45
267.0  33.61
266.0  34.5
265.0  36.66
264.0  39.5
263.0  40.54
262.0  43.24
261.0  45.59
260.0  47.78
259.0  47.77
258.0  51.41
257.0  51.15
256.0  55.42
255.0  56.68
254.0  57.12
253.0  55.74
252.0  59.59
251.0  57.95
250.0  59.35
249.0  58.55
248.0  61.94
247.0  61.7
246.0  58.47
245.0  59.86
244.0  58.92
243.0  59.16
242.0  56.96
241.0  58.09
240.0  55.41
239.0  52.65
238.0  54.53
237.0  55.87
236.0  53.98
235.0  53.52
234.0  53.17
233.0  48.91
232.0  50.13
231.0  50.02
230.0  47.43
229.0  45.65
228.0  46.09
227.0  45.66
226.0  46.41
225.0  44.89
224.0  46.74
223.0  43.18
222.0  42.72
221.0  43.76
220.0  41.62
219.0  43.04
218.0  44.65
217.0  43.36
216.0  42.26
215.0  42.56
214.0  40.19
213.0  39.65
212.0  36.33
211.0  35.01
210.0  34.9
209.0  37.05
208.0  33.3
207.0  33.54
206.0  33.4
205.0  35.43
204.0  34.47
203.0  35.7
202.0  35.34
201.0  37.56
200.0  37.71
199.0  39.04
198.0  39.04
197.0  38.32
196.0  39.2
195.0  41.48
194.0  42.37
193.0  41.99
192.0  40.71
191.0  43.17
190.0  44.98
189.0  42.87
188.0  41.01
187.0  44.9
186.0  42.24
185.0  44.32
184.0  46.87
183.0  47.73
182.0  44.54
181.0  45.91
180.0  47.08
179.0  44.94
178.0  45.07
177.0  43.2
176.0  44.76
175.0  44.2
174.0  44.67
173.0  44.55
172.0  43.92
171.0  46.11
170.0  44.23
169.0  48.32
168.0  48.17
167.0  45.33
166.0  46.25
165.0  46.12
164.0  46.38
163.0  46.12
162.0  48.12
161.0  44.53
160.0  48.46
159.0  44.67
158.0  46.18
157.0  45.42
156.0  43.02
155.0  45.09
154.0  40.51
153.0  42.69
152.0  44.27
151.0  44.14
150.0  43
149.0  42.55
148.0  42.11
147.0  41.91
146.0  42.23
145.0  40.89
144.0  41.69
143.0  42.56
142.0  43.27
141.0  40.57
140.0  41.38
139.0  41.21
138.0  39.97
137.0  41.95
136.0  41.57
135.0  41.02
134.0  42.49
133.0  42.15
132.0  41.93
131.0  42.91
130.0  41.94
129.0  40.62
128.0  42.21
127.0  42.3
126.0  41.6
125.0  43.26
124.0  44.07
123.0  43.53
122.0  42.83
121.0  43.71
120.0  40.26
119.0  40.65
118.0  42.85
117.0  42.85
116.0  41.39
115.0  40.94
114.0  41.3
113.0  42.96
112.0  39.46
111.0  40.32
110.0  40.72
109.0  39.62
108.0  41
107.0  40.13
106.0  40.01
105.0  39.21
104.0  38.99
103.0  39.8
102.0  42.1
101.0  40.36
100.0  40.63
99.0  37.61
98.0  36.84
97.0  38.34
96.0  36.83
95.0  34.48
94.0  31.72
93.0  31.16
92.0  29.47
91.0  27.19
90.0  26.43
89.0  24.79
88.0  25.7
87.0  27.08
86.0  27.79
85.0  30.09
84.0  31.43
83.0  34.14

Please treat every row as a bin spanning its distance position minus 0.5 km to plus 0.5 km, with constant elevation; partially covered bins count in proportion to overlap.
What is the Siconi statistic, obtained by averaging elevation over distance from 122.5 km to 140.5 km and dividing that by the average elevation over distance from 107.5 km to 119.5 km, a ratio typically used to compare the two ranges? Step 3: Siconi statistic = 1.02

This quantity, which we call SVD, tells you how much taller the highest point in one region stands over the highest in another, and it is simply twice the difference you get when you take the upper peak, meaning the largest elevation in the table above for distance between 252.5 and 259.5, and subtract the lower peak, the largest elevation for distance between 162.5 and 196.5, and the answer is 18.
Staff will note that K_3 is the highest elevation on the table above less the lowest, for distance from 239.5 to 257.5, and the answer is 11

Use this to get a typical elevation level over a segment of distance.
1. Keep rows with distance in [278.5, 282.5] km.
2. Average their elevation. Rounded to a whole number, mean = 45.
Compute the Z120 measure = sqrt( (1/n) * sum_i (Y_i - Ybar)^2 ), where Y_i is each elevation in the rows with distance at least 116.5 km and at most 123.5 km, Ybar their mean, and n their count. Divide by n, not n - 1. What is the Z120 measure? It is 1.3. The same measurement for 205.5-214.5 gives 2.5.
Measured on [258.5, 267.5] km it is 5.1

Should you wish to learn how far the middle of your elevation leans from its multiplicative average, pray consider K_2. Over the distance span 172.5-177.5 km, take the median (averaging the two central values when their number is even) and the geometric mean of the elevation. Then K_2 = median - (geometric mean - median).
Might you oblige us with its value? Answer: 44.8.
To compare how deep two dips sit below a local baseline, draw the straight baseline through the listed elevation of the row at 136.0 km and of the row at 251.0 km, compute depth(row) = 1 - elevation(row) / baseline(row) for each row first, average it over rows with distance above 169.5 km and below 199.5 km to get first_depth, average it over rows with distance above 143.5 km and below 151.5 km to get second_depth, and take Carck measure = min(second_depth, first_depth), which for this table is 0.021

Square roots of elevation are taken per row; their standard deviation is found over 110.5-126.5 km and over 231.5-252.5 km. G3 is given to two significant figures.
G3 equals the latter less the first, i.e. 0.13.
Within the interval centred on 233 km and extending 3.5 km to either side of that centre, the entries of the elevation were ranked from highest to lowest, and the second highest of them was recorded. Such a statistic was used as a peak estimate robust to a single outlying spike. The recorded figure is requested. 53.52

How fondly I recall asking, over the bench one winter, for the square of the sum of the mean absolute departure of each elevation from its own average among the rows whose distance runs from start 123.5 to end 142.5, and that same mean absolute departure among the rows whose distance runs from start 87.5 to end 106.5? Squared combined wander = 34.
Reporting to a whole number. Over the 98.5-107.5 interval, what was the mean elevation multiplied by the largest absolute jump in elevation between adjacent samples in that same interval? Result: 120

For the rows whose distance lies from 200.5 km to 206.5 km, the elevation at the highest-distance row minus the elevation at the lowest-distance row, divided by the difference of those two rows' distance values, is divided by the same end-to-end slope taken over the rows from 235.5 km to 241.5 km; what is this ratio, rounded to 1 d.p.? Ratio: -1.0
